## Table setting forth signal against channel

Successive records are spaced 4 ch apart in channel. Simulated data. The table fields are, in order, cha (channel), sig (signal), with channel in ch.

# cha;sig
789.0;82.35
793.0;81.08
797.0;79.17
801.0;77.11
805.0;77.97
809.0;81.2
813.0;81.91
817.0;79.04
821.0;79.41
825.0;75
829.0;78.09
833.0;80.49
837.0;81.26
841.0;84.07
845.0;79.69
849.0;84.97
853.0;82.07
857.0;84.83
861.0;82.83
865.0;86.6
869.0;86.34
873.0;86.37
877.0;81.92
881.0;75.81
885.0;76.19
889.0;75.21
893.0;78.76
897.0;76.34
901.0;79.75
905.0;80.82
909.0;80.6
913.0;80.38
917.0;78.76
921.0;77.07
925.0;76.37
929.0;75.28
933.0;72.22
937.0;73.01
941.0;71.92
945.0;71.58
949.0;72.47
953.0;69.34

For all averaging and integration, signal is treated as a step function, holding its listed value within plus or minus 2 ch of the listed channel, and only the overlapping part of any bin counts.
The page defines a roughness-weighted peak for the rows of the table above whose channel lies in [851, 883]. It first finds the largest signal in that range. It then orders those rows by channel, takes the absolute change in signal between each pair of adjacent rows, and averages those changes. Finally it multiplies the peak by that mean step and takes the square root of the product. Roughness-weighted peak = 15.5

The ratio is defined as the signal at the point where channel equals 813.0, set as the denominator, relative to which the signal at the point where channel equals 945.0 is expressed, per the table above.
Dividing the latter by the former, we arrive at 0.87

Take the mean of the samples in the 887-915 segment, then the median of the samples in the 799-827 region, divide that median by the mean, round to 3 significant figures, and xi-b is 1.00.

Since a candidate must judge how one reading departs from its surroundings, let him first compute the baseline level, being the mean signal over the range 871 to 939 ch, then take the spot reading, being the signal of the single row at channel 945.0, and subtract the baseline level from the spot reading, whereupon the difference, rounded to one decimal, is -6.4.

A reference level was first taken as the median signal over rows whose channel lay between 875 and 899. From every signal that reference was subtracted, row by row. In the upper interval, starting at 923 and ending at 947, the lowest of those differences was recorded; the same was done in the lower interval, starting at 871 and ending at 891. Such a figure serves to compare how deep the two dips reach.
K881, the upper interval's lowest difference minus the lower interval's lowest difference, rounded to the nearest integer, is -4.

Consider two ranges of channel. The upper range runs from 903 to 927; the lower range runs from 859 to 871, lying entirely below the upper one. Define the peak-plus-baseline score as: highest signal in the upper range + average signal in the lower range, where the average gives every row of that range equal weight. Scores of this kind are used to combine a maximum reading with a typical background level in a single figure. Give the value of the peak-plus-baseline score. 166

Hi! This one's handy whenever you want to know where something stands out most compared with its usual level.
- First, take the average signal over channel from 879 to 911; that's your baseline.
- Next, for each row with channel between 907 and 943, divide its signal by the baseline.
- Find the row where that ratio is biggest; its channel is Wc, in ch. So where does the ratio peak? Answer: 909.0 ch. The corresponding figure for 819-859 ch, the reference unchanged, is 849.0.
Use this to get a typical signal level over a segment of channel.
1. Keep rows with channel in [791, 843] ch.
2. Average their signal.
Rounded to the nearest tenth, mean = 79.7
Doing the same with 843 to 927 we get 80.6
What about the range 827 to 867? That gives 82.5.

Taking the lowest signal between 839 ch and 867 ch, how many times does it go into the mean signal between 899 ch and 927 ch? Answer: 0.993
